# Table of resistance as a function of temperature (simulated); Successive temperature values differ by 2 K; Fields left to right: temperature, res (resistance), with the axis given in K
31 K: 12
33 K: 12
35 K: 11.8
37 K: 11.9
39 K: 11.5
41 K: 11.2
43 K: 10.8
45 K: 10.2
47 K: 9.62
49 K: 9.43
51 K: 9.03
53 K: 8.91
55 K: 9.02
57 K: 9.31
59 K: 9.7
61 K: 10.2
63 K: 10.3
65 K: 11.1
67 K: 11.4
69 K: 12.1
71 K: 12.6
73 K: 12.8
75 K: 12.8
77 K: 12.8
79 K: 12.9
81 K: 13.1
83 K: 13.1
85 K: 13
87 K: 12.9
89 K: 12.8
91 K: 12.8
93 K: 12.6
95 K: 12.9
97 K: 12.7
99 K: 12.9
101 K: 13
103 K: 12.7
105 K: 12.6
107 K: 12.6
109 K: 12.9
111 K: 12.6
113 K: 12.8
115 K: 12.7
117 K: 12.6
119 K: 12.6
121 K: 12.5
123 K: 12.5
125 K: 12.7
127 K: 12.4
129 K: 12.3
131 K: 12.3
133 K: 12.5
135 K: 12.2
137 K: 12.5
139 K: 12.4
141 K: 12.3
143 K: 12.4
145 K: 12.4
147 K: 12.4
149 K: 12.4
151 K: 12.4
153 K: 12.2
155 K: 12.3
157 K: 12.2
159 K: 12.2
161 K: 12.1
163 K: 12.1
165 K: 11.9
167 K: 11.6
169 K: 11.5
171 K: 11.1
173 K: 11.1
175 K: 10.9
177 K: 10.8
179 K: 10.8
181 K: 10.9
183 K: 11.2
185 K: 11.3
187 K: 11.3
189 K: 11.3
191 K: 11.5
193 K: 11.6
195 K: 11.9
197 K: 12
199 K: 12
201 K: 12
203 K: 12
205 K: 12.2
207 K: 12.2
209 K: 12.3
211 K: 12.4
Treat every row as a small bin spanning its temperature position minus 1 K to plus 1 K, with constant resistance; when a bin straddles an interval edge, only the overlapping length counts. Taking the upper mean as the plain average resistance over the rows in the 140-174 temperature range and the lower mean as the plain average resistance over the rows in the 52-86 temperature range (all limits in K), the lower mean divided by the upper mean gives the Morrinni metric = 0.95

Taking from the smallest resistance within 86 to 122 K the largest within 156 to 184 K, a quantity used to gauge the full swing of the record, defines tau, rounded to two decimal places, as 0.30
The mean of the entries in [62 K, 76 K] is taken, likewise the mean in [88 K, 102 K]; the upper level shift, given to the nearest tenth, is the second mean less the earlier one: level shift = 0.9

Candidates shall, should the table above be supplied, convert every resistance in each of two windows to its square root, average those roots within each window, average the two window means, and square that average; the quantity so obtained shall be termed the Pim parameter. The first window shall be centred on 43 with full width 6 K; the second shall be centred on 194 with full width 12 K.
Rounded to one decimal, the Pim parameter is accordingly 11.2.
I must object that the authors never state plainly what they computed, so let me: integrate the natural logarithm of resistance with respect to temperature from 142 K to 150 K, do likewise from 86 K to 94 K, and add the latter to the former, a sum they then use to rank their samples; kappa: 40.5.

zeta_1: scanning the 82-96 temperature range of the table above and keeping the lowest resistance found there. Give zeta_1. 12.6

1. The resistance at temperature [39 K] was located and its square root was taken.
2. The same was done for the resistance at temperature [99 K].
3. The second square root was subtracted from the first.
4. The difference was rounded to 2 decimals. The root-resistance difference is -0.20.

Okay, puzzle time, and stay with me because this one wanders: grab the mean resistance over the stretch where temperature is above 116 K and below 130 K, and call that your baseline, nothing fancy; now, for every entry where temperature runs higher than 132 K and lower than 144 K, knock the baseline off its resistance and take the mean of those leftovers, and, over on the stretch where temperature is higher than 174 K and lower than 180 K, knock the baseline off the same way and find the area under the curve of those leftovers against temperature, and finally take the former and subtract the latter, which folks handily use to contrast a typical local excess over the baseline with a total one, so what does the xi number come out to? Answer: 10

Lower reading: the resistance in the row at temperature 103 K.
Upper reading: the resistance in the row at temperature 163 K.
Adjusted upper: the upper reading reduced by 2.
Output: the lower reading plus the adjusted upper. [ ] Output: 22.8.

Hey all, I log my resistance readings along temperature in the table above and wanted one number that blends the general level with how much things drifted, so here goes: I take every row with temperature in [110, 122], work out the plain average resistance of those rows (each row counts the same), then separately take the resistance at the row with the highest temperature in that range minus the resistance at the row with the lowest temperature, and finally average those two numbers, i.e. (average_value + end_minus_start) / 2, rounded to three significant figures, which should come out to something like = 6.27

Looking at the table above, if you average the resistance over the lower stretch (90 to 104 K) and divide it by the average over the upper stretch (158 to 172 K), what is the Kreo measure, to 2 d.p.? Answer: 1.09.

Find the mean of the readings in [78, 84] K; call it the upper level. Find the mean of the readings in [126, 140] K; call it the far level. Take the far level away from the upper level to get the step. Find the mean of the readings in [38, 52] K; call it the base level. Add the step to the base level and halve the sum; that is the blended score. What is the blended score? 5.5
